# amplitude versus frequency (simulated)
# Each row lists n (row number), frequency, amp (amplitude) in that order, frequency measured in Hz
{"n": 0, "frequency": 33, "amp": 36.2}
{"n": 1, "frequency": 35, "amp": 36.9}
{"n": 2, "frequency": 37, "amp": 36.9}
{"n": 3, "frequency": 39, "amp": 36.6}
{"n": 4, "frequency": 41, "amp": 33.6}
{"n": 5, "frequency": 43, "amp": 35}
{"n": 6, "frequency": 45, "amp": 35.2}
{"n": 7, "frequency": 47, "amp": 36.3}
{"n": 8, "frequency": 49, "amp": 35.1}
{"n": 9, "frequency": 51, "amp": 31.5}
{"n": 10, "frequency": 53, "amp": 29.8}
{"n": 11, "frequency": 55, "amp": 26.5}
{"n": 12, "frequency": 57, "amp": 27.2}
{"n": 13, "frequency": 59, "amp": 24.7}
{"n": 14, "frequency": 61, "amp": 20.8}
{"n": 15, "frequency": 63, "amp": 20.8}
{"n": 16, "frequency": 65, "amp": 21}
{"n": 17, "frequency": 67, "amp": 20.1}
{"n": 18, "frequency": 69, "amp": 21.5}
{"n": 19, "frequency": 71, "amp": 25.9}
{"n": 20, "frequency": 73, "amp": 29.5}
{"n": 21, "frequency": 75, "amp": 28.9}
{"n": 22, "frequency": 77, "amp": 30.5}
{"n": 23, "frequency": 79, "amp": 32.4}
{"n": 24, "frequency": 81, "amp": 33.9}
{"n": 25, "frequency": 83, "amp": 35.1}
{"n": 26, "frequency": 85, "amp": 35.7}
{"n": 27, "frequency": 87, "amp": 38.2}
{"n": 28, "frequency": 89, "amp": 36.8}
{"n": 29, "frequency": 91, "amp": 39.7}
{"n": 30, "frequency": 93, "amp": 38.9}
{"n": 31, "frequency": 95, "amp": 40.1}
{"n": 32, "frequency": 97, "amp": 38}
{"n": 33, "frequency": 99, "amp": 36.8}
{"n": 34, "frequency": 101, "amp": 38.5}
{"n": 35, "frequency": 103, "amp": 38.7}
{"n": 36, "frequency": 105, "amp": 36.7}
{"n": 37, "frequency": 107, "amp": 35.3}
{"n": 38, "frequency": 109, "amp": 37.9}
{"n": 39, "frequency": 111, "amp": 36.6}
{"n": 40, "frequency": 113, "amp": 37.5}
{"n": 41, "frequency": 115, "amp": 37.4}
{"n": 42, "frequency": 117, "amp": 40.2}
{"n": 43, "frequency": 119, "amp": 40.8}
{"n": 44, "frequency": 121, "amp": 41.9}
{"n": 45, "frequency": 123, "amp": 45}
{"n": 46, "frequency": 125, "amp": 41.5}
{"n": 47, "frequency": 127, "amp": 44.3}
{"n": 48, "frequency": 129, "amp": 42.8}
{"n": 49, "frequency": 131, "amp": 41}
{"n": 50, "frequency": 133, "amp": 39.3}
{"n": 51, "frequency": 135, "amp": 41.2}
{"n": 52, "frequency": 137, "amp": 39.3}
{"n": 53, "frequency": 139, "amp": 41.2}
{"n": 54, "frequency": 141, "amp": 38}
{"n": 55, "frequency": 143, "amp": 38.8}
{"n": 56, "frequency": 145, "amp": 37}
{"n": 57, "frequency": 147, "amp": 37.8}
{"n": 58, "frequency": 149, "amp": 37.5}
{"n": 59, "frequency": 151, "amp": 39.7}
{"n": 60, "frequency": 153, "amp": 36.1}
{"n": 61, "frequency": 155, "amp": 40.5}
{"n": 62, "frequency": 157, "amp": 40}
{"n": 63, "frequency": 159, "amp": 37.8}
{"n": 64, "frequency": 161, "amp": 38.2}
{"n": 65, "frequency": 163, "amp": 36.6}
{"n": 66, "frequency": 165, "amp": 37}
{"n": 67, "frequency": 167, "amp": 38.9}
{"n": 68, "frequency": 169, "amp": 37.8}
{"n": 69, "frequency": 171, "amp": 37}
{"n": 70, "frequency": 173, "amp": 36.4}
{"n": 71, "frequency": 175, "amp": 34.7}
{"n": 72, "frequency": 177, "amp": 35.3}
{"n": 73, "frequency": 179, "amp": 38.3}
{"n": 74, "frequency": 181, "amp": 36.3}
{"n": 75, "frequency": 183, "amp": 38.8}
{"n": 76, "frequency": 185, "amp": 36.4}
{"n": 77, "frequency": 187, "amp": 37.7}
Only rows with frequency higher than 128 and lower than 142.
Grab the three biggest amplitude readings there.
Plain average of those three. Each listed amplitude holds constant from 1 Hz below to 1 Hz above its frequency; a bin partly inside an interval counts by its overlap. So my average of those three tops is 41.7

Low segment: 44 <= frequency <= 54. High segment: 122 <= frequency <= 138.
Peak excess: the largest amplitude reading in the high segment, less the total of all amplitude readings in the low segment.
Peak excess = -123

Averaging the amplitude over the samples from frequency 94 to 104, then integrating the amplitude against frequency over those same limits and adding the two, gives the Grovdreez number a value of 423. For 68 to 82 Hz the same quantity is 434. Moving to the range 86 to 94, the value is 346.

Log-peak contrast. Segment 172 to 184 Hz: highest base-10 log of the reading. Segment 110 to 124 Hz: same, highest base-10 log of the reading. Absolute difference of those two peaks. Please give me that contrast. 0.064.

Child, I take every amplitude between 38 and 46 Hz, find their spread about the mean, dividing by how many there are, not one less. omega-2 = 1.06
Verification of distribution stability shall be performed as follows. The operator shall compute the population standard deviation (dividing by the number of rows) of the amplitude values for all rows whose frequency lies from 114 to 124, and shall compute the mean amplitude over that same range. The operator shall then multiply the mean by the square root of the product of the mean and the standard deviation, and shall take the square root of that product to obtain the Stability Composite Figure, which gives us 20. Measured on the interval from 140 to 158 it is 17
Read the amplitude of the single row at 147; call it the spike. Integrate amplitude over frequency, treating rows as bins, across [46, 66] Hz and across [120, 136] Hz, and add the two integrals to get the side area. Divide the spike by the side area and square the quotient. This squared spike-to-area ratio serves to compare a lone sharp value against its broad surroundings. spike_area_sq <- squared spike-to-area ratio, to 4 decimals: 0.0010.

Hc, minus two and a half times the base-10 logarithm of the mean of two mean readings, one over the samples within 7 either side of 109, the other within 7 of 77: -3.83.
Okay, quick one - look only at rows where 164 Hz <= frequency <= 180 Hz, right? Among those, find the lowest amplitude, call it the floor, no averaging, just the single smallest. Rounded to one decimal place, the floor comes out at 34.7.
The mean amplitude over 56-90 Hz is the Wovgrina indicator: 28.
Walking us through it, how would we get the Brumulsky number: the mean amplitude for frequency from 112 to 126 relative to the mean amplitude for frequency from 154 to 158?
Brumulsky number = 1.01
